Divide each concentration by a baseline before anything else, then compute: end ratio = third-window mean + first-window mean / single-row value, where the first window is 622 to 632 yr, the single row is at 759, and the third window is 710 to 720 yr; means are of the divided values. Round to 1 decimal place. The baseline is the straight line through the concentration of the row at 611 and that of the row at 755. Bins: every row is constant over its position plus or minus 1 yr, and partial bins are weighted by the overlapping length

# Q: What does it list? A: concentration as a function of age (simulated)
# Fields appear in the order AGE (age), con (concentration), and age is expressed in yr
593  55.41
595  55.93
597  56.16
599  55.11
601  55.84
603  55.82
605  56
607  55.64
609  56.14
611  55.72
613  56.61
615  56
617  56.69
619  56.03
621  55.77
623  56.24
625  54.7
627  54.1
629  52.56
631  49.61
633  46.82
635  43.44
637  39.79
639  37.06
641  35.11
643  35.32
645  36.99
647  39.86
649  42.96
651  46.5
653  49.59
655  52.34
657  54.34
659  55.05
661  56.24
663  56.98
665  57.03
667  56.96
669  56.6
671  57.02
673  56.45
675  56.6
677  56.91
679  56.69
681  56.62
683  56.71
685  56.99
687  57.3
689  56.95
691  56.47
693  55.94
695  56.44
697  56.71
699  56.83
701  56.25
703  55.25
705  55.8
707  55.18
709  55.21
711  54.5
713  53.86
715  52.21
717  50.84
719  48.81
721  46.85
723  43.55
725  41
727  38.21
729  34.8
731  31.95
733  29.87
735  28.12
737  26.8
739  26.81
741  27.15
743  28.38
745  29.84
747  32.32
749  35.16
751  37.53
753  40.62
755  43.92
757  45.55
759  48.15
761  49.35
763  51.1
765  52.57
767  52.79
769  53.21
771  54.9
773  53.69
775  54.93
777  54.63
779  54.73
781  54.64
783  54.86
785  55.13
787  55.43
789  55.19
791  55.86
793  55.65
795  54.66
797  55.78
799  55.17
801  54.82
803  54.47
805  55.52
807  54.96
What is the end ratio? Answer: 2.0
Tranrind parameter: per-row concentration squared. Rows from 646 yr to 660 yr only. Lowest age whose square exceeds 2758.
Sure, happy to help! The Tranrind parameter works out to 657 yr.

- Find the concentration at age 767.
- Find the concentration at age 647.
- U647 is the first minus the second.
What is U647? 13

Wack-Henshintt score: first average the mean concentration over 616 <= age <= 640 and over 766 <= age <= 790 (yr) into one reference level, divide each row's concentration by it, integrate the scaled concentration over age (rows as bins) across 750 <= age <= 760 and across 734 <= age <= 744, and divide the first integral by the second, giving 1.57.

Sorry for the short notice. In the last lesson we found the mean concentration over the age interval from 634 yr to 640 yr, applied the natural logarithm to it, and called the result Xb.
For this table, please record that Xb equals 3.69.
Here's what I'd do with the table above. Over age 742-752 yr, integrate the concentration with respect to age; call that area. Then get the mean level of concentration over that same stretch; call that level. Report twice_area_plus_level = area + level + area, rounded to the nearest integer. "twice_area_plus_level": 686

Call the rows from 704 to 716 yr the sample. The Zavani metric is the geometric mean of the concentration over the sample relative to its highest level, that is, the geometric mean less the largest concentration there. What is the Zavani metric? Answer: -1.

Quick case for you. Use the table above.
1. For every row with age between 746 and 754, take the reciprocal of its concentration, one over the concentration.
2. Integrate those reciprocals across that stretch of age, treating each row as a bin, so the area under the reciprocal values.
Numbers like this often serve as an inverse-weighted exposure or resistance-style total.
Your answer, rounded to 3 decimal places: 0.221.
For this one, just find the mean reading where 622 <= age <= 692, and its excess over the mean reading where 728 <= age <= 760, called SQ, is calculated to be 17.0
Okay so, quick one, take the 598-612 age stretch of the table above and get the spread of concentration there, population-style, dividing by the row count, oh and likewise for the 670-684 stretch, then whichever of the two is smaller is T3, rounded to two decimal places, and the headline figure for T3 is 0.18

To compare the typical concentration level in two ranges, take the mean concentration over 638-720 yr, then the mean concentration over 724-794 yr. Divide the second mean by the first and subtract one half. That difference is 0.34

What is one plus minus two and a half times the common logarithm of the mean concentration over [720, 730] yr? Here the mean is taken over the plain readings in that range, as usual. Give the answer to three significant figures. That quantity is -3.03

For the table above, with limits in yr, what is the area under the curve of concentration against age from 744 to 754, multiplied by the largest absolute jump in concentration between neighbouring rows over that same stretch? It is 1084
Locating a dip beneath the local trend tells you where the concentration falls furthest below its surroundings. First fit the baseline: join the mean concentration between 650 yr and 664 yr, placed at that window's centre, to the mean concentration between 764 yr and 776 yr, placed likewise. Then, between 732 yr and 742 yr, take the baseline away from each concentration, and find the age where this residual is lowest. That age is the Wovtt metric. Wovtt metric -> 739 yr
